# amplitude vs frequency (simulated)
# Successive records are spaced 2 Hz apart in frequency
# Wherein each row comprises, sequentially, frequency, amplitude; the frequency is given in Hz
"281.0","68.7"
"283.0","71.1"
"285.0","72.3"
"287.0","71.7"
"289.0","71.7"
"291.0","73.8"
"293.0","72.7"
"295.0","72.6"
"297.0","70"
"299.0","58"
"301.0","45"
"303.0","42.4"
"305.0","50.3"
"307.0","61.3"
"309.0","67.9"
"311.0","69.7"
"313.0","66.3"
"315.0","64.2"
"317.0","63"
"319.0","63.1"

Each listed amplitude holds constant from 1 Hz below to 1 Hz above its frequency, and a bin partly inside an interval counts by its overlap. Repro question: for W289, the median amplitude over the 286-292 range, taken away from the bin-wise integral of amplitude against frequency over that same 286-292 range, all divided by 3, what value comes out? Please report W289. 121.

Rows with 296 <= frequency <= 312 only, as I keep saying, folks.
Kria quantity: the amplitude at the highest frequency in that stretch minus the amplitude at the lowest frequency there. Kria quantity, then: 0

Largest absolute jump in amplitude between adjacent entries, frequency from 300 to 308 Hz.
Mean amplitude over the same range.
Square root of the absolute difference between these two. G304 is 6.2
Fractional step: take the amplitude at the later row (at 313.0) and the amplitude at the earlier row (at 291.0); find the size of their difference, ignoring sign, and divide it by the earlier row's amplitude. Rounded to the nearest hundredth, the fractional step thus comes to 0.10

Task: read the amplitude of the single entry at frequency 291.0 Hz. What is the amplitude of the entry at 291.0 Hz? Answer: 73.8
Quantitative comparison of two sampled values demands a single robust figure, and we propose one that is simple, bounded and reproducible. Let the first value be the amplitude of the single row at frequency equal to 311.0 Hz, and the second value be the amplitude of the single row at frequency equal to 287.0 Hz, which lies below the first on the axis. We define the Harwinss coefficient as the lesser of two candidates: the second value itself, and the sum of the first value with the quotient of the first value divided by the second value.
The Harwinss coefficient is 71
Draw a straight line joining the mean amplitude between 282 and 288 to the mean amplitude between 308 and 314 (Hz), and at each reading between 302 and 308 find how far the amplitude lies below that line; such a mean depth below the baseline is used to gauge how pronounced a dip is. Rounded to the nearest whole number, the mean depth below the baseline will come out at 17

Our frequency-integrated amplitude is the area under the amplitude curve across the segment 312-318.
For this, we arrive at 387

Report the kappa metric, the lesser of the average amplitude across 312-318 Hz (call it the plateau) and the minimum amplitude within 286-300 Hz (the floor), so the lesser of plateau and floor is 58.0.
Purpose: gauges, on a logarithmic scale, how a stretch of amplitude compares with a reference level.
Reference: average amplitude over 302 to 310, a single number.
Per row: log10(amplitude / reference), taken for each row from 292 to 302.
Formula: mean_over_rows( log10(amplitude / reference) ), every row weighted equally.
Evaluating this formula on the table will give 0.053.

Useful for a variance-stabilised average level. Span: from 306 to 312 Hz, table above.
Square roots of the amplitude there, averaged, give 8.14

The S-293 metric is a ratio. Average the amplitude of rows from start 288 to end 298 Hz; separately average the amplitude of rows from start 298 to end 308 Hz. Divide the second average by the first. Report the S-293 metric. 0.71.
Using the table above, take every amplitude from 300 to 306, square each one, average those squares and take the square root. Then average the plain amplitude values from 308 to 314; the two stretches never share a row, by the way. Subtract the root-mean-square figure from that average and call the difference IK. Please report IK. 22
